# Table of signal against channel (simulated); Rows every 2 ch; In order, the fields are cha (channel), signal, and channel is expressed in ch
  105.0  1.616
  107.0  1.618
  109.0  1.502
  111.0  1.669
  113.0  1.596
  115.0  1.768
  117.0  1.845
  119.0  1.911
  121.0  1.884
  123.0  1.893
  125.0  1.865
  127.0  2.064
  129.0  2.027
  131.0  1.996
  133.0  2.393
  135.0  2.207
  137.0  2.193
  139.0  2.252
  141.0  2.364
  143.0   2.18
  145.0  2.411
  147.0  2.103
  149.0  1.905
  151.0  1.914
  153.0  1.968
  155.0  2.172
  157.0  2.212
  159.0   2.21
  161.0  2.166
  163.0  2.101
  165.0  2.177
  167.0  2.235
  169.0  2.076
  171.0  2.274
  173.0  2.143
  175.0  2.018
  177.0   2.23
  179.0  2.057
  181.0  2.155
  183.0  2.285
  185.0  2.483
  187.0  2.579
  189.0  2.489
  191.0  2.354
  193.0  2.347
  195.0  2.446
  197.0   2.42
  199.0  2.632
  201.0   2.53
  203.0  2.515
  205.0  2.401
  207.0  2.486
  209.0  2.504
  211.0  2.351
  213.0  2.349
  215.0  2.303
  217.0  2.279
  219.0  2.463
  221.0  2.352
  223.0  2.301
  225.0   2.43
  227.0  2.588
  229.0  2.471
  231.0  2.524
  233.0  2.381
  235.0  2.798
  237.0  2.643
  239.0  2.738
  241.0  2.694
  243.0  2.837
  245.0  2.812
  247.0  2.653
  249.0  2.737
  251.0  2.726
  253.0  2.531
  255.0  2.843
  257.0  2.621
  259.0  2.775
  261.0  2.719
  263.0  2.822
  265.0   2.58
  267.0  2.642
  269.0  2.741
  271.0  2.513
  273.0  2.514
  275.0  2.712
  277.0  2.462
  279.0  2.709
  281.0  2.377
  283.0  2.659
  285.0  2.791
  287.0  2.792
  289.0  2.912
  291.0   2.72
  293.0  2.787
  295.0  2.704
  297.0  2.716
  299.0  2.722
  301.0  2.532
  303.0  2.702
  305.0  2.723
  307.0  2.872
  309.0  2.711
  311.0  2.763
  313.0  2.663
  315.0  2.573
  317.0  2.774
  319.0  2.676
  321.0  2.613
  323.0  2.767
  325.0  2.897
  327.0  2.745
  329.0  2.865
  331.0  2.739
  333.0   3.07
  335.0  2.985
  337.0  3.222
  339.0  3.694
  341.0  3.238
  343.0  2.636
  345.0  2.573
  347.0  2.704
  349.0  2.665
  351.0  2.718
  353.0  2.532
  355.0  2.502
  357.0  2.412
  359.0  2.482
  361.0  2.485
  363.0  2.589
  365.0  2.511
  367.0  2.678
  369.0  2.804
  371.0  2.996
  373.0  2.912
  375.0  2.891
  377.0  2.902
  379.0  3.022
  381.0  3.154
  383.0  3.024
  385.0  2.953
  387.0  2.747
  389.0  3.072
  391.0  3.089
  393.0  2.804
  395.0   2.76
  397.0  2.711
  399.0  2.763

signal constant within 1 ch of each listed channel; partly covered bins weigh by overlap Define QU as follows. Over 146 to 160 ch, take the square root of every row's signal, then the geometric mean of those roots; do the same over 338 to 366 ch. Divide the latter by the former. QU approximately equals 1.14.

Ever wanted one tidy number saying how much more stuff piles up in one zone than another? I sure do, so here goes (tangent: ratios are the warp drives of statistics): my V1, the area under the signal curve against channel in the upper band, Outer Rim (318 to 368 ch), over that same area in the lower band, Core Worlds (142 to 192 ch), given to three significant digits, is 1.26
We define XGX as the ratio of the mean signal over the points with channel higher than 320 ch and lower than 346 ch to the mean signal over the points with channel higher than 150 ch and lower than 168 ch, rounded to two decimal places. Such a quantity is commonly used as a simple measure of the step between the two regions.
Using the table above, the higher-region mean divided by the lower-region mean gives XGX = 1.38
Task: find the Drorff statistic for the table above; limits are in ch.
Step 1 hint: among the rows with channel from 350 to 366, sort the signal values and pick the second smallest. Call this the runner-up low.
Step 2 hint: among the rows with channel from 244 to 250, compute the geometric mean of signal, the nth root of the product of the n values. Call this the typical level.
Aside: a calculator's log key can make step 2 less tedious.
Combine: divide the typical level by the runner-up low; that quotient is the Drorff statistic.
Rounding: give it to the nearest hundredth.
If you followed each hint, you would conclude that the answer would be 1.10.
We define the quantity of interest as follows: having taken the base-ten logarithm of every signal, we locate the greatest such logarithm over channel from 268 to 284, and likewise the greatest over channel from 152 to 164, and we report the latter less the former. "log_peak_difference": -0.09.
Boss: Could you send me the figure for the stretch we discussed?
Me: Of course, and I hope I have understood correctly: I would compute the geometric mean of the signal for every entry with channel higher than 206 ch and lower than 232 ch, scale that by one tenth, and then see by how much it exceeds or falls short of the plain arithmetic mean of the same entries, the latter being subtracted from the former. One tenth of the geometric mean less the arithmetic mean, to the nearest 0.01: -2.17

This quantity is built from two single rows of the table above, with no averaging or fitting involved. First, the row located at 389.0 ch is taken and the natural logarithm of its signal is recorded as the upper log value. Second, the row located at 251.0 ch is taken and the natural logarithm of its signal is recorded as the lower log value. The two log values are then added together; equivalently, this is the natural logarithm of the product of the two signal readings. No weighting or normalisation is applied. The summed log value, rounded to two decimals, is 2.13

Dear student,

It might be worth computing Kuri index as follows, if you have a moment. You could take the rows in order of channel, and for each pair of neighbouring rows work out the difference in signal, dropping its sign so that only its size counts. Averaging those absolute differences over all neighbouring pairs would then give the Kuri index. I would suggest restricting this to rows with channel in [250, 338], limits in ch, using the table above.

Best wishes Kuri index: 0.145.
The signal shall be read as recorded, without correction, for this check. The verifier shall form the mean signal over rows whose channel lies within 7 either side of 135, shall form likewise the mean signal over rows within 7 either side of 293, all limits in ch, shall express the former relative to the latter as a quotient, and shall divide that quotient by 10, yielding 0.080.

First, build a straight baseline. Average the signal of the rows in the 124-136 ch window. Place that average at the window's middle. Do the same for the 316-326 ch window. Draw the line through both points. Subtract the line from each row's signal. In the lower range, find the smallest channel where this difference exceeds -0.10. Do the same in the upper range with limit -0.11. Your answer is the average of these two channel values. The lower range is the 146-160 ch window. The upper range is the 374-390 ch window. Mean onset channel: 261 ch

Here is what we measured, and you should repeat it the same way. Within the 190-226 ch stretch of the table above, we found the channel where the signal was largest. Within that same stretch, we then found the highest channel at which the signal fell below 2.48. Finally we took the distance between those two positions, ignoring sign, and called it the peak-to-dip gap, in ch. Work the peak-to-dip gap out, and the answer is 26 ch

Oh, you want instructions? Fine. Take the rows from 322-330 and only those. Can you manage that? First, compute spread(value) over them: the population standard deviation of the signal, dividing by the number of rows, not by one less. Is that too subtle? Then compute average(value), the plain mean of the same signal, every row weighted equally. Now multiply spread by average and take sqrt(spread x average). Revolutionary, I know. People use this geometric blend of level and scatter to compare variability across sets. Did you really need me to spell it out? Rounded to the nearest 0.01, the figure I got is 0.42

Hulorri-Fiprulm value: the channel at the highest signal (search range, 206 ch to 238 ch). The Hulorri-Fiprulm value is 235.0 ch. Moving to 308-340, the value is 339.0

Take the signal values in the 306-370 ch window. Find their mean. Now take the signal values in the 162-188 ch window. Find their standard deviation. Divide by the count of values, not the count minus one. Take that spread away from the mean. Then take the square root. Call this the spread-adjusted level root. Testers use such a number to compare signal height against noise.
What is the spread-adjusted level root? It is 1.61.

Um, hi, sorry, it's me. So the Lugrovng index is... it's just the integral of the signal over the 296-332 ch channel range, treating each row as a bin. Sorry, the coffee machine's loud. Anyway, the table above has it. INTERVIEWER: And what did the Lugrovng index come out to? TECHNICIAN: 98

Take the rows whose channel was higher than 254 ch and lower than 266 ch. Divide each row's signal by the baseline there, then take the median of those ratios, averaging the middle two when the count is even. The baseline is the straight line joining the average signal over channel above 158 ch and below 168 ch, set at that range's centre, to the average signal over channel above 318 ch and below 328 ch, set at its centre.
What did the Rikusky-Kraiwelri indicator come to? 1.09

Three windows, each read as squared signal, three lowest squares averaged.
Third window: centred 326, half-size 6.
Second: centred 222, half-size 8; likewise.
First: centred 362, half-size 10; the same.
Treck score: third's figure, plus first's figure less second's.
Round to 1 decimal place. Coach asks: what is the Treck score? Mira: 8.1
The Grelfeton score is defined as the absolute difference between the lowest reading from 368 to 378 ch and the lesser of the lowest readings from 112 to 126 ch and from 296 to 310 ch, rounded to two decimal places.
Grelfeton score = 1.21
